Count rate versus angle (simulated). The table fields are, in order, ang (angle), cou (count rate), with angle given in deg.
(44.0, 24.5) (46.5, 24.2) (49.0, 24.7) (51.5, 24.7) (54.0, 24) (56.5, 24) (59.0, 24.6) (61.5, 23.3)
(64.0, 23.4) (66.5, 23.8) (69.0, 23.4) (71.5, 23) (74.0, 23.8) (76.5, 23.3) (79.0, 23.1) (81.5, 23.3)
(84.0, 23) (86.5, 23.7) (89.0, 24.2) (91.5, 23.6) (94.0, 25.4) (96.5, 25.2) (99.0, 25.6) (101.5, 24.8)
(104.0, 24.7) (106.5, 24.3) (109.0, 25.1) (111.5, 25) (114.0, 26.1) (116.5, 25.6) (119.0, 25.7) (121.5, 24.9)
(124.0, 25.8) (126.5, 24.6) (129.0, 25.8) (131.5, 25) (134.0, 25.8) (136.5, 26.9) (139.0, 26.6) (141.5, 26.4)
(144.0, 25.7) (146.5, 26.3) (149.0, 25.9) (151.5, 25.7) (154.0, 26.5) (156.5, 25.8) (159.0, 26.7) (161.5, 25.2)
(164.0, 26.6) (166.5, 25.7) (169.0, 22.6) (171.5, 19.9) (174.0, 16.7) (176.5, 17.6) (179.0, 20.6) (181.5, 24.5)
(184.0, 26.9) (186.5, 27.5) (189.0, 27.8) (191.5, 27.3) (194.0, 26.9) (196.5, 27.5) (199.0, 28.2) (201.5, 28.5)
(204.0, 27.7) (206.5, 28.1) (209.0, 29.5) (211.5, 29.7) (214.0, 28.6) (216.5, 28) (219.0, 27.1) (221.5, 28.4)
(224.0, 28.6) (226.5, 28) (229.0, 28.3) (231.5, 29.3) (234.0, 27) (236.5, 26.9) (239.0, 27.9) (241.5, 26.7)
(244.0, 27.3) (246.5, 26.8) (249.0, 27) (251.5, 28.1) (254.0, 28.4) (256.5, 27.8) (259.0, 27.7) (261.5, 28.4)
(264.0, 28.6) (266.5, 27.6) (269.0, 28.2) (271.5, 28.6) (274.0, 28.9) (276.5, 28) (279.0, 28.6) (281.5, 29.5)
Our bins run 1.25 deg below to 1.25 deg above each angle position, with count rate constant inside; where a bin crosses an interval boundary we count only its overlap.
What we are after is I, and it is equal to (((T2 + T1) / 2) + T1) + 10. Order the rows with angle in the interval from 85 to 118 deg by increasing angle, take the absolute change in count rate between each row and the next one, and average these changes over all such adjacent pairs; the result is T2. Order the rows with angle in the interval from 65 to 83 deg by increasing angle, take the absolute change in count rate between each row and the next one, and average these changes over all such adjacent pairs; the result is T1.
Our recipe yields 10.9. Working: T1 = 0.4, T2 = 0.6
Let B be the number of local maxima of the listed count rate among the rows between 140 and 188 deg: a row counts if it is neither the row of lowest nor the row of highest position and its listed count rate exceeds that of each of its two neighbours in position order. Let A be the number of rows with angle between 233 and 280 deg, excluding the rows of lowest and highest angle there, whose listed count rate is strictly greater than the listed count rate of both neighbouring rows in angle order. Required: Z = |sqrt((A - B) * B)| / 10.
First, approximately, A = 5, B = 4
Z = 0.20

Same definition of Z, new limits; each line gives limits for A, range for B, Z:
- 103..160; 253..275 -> 0.26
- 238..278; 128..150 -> 0.20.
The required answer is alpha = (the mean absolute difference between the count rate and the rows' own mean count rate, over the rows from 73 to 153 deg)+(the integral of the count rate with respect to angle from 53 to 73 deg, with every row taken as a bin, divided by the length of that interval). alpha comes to 25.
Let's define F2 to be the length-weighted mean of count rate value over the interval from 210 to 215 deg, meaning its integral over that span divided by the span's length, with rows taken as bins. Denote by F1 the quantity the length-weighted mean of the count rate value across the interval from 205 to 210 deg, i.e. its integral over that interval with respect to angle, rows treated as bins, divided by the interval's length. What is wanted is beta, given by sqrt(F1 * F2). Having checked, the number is 29.0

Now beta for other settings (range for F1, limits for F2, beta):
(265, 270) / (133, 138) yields 27.1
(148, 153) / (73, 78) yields 24.6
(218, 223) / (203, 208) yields 27.9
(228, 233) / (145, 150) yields 27.4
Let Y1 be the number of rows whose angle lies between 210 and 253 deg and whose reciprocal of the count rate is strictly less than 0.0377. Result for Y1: 17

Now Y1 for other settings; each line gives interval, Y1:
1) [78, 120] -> 0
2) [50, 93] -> 0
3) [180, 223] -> 16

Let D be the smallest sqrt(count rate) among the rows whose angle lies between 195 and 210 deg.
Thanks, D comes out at 5.24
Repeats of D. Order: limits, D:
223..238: 5.19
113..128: 4.96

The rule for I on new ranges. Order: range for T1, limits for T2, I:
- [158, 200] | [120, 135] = 12.9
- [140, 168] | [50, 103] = 11.5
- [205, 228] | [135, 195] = 11.8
